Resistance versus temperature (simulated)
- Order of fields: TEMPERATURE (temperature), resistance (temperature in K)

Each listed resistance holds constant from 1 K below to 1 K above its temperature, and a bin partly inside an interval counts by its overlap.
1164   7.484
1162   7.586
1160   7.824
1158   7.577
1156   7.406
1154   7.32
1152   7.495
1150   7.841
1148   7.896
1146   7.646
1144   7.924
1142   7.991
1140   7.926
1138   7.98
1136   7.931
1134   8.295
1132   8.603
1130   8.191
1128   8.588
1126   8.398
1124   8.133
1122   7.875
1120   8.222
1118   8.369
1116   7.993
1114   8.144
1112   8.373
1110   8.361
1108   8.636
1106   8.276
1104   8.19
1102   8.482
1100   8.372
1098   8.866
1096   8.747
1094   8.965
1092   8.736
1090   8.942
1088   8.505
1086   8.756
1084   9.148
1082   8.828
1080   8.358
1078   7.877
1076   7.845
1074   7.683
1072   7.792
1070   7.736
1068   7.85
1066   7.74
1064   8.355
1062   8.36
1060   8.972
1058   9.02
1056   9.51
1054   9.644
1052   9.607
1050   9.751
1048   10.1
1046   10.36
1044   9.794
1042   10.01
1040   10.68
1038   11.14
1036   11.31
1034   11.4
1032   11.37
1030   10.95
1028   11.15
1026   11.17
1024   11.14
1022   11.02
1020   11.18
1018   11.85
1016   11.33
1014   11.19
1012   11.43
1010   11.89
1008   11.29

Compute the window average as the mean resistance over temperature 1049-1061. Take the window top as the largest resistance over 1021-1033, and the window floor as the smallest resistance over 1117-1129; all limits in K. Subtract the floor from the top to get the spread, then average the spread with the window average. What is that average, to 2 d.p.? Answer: 6.46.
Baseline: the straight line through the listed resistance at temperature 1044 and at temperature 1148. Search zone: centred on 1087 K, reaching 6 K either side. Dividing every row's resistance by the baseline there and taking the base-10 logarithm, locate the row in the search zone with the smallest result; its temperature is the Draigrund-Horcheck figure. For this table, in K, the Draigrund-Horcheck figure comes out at 1088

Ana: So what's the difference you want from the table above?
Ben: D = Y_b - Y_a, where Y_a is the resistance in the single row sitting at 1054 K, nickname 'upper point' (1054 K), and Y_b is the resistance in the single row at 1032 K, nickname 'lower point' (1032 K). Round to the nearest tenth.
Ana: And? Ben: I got 1.7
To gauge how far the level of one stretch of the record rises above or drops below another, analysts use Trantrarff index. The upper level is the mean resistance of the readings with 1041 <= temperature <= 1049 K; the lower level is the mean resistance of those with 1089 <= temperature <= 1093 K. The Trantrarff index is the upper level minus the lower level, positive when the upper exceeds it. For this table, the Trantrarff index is 1.2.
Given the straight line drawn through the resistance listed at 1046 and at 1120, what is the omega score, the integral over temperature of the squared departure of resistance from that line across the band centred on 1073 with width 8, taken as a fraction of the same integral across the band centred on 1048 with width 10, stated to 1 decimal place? 13.1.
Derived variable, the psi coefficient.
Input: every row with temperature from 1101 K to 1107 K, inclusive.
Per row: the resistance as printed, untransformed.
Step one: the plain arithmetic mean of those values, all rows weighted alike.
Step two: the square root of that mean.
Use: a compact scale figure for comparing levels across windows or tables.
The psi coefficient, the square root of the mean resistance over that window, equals 2.88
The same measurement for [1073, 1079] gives 2.79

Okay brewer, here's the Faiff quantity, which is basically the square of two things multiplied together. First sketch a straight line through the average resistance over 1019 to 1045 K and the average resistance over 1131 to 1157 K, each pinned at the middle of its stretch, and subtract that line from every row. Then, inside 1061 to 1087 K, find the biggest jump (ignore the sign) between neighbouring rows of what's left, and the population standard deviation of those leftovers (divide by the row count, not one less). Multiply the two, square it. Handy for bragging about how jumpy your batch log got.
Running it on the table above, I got 0.12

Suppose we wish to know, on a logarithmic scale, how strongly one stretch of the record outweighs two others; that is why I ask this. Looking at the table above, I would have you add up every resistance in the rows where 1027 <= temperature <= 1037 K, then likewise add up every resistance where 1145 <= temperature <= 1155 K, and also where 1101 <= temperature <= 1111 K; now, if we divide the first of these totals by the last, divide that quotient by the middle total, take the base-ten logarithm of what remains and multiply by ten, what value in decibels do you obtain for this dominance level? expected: -14.6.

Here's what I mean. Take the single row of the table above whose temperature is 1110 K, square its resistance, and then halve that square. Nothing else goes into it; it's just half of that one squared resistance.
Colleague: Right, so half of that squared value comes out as 35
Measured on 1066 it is 30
